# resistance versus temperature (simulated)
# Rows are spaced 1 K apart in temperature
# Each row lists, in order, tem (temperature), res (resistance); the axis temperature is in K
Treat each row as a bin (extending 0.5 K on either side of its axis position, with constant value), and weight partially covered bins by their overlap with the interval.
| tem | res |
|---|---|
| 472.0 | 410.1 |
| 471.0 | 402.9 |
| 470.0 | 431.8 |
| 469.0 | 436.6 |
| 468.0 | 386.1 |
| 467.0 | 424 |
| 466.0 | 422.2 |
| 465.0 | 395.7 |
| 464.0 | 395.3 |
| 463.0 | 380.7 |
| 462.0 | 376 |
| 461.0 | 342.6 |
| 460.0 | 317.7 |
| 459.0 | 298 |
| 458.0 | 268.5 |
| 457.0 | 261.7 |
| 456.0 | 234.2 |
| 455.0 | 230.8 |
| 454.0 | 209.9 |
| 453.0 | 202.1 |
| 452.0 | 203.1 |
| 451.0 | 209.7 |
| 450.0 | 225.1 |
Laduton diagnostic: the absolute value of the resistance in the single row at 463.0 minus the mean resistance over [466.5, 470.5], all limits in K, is 39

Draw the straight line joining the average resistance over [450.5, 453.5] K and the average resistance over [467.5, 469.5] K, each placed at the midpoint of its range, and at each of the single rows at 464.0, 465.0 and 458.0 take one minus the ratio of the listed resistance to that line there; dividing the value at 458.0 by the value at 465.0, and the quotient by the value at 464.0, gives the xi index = 5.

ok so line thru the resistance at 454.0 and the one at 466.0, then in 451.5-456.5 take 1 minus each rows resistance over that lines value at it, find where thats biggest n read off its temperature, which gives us 456.0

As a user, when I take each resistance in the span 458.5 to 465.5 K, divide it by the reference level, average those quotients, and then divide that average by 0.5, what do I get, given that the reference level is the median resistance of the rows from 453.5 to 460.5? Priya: 2.74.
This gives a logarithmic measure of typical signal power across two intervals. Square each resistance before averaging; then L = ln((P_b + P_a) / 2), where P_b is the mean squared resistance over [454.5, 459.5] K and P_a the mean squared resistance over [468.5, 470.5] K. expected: 11.8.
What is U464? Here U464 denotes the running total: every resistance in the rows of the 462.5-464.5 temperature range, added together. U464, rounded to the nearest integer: 776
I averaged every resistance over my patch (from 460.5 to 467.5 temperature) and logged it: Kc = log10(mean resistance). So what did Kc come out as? 2.59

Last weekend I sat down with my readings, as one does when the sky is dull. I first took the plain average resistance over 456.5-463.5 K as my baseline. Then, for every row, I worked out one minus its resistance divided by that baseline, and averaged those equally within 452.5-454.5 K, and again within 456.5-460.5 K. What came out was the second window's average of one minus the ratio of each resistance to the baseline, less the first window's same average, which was -0.25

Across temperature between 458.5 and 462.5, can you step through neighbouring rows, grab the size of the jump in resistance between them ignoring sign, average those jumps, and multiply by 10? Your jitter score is 260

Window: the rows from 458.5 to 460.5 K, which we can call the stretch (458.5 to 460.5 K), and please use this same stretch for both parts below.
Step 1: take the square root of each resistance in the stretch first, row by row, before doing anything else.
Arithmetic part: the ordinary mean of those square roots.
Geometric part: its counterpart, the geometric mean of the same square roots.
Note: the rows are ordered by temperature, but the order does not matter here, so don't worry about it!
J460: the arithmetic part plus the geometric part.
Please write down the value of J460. 35.1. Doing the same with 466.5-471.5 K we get 40.8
